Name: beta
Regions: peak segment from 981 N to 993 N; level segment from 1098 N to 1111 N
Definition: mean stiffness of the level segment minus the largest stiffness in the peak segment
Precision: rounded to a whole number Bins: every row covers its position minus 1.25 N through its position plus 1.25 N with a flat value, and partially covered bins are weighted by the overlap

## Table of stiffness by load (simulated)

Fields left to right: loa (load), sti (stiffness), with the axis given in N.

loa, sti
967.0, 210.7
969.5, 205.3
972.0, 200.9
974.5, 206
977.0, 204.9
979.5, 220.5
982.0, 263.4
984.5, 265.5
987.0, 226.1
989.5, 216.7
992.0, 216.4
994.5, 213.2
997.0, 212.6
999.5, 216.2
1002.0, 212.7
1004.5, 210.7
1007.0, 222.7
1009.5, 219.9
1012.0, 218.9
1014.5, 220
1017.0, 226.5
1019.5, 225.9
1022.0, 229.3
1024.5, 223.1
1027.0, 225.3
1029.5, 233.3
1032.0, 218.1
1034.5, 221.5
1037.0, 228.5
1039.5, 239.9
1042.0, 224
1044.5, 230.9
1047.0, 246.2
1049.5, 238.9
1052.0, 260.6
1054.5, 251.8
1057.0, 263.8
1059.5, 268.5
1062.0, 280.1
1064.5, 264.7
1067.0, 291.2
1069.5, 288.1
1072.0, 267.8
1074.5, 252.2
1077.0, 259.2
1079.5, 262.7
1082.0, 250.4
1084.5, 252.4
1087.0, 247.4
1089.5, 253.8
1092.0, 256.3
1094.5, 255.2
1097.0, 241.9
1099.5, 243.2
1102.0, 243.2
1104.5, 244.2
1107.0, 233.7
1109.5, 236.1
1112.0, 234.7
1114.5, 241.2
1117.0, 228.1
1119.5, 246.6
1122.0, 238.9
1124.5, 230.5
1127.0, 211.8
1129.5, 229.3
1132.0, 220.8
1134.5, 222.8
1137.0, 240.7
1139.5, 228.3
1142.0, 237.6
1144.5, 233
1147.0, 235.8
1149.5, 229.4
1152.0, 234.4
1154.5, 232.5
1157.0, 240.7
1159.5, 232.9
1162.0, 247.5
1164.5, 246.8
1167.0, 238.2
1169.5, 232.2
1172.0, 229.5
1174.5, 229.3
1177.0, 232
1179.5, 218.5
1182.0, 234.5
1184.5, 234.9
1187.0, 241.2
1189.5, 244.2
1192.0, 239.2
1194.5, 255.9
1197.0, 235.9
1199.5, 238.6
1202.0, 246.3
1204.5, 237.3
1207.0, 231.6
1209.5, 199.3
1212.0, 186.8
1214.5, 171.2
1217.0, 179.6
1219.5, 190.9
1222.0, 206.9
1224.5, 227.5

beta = -25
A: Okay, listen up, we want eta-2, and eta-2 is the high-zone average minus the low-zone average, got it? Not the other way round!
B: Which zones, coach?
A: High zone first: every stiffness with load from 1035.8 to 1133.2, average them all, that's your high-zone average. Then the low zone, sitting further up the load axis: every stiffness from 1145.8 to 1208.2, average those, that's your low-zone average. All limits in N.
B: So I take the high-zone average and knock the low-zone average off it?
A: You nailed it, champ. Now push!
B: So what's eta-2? 11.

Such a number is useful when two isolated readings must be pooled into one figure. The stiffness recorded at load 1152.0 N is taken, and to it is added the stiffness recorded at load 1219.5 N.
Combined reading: 425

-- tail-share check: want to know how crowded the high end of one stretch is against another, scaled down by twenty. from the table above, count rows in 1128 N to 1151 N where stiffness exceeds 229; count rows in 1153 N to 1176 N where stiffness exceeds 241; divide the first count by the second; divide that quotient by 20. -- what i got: 0.15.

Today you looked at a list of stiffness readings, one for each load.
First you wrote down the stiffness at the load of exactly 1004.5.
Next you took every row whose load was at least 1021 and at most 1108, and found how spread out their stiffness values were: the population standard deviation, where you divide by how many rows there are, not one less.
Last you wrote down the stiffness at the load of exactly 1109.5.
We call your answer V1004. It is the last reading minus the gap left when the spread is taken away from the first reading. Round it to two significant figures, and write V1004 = 44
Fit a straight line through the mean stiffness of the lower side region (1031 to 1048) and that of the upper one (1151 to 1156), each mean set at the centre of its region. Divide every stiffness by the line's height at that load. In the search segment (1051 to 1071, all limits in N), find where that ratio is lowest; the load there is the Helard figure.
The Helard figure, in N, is 1054.5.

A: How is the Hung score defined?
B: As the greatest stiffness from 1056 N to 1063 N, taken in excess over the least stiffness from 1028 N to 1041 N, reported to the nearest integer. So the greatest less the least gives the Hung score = 62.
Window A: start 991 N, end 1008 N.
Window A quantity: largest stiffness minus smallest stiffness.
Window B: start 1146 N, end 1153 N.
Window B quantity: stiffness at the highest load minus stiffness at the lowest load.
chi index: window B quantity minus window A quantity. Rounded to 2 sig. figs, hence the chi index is -13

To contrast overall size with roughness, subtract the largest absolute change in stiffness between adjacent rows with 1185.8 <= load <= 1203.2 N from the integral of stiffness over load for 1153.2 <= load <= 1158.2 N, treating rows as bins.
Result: 1163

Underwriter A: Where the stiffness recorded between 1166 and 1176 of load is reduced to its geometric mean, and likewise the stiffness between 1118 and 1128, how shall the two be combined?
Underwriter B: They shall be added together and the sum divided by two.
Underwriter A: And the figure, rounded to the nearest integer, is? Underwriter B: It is 232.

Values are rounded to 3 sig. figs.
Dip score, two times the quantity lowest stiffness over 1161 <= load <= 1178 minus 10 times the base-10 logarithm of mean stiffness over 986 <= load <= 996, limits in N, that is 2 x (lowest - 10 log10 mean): 412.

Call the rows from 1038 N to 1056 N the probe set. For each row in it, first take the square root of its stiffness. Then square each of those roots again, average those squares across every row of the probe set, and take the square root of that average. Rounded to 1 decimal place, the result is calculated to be 15.5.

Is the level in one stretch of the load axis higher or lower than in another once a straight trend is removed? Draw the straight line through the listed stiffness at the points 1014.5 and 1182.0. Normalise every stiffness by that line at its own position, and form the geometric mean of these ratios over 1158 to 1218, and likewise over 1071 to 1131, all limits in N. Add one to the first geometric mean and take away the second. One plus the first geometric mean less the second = 0.90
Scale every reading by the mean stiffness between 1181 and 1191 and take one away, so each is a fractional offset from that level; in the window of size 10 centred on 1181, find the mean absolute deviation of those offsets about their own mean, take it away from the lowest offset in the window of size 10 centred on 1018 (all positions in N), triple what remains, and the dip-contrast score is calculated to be -0.31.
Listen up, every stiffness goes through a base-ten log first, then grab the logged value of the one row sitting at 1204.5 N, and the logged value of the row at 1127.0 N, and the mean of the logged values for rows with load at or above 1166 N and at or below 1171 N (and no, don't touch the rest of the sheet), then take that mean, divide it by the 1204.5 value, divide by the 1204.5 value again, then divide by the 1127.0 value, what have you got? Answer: 0.181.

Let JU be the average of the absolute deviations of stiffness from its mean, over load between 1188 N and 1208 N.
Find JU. 6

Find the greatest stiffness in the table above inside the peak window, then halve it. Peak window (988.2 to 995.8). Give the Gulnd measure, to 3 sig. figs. 108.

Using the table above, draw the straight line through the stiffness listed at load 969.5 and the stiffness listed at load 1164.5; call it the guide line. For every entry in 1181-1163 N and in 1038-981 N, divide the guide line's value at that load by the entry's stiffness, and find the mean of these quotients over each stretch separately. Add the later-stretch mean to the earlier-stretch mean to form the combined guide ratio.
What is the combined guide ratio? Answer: 2.03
